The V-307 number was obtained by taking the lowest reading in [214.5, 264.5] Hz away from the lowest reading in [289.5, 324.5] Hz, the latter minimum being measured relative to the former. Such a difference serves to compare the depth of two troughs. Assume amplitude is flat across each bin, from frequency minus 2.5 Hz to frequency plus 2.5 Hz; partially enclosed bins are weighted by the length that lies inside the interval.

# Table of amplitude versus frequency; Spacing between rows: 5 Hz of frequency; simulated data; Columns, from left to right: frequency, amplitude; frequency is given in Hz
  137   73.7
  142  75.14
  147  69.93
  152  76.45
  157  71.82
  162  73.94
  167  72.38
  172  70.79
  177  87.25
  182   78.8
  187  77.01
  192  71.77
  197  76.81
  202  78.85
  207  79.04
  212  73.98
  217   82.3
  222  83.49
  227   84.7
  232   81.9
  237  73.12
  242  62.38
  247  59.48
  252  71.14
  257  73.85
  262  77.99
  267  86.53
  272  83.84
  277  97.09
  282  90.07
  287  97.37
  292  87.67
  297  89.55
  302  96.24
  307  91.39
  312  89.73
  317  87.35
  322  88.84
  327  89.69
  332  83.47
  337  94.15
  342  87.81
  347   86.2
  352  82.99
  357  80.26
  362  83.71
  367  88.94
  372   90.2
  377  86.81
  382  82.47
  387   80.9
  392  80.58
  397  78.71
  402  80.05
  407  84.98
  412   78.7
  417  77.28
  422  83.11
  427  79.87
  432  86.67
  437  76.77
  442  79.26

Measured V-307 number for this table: 28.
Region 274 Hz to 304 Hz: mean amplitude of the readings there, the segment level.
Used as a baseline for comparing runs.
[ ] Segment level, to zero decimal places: 93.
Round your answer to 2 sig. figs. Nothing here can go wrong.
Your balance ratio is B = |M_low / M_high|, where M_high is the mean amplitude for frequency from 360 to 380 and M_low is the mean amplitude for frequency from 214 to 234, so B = 0.95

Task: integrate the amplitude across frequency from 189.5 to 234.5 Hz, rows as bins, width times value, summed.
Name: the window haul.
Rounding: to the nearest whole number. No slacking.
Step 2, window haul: 3564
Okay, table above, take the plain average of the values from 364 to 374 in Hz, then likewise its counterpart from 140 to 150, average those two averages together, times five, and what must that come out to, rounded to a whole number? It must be 405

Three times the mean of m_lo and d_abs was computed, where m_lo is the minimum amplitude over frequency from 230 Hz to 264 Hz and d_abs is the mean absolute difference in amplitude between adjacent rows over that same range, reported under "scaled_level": 99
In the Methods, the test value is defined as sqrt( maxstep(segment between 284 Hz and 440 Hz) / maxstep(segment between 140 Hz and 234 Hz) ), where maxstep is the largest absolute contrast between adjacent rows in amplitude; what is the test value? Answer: 0.81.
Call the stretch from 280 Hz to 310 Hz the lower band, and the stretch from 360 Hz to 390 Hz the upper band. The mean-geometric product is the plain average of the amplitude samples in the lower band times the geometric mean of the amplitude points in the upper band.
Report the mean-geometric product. 7864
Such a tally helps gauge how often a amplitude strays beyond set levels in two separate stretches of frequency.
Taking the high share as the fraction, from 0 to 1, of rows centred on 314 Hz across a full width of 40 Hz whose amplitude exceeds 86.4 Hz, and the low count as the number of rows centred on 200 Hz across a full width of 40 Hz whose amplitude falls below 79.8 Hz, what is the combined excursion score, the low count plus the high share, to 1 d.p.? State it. 7.9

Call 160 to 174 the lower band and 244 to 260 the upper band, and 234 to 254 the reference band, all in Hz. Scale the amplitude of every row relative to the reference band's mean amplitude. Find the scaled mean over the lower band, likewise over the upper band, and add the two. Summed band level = 2.11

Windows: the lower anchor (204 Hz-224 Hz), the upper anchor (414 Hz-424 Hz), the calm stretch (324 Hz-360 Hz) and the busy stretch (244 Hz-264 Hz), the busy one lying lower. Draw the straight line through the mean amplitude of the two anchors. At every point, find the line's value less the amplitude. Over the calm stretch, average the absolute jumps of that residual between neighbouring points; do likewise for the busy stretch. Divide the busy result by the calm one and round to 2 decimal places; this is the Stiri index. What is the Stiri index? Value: 1.20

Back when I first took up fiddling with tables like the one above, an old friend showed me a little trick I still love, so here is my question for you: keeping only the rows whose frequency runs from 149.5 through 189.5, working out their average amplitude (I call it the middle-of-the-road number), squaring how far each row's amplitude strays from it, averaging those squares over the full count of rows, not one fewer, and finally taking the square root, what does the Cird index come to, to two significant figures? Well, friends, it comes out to 5.0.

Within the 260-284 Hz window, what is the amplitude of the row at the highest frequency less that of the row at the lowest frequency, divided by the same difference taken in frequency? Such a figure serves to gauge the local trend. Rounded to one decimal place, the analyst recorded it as 0.6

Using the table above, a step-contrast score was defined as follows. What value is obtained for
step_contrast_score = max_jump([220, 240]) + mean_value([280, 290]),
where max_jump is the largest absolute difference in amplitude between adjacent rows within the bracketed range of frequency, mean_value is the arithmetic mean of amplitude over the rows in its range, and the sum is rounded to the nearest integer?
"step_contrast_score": 102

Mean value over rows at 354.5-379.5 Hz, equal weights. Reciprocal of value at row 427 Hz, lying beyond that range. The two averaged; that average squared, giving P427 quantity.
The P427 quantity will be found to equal 1849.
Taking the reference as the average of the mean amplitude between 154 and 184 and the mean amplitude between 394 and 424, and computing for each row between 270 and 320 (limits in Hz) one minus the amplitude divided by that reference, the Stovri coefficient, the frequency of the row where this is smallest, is 287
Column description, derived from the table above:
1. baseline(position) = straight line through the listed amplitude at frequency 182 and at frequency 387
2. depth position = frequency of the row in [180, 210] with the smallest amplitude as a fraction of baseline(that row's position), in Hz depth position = 192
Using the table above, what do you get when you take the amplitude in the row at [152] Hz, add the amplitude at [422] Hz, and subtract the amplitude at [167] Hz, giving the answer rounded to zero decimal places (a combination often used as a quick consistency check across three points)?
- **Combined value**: 87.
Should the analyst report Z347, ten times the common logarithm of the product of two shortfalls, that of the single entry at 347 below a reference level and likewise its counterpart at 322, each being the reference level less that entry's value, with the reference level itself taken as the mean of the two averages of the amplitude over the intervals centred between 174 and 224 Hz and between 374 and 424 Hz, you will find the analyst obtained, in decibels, 17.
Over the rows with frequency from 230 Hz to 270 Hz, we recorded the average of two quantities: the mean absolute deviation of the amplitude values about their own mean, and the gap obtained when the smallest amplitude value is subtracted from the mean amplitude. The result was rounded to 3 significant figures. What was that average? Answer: 10.3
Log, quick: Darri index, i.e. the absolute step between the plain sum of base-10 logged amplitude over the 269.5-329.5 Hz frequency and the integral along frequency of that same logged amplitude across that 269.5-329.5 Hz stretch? 94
